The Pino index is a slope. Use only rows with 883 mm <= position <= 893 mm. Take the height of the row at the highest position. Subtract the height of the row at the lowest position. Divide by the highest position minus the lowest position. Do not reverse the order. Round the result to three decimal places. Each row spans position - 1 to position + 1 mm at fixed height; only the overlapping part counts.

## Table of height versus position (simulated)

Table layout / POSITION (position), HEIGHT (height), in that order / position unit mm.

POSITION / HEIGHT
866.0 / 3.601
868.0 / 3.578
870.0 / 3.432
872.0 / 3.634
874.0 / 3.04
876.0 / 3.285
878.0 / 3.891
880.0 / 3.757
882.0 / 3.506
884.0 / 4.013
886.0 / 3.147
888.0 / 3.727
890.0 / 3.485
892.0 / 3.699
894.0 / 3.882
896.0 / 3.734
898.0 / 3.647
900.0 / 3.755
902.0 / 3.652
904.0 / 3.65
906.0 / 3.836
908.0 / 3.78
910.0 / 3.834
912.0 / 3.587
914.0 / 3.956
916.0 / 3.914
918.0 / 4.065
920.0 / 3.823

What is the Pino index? -0.039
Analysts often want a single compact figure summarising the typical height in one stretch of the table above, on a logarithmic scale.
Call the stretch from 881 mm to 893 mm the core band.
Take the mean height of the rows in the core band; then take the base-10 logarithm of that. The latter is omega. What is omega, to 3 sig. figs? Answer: 0.556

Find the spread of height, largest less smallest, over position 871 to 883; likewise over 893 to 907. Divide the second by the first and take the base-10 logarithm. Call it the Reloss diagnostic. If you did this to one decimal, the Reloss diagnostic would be -0.6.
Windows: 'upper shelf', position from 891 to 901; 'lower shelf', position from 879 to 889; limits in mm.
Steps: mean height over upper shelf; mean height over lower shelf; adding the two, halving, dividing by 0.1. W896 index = 36.9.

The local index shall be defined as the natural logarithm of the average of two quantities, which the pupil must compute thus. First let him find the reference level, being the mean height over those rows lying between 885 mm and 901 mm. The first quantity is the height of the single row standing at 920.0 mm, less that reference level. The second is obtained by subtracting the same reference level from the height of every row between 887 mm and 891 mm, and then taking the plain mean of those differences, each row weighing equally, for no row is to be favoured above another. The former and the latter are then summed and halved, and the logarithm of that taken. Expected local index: -2.53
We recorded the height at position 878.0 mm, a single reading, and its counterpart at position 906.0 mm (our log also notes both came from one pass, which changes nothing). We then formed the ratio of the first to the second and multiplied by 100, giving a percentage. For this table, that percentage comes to 101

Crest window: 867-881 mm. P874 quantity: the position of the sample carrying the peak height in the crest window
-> 878.0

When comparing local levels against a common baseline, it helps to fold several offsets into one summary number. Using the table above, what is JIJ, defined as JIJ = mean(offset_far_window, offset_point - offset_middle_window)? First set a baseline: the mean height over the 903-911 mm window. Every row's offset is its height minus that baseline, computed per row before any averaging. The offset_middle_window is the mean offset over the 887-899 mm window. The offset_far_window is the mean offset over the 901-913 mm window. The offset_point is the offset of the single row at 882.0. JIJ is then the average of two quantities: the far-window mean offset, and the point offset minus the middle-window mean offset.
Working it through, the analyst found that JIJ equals -0.12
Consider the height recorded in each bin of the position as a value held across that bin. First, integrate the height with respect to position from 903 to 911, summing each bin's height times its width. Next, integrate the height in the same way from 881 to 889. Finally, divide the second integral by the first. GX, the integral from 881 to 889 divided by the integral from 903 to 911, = 0.95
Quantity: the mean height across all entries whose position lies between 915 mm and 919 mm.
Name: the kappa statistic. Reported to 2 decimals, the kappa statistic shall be 3.99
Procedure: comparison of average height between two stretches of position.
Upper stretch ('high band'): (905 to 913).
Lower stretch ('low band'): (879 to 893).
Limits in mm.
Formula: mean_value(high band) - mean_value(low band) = 0.14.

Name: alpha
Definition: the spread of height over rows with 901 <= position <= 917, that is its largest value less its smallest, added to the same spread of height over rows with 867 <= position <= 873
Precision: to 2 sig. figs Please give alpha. 0.57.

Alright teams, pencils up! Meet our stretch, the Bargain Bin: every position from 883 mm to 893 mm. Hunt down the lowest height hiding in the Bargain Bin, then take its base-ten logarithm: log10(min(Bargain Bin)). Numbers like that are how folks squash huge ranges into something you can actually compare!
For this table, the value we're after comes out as 0.50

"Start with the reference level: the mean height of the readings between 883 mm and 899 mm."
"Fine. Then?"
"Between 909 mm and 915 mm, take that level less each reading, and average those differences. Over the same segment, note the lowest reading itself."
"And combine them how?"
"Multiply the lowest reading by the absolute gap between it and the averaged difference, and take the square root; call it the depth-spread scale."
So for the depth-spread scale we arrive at 3.6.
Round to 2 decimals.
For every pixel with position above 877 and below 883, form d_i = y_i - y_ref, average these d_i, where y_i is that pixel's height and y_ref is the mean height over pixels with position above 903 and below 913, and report -0.02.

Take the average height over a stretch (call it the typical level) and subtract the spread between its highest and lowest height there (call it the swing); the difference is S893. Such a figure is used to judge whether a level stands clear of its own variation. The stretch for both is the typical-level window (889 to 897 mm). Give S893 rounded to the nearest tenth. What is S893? 3.3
